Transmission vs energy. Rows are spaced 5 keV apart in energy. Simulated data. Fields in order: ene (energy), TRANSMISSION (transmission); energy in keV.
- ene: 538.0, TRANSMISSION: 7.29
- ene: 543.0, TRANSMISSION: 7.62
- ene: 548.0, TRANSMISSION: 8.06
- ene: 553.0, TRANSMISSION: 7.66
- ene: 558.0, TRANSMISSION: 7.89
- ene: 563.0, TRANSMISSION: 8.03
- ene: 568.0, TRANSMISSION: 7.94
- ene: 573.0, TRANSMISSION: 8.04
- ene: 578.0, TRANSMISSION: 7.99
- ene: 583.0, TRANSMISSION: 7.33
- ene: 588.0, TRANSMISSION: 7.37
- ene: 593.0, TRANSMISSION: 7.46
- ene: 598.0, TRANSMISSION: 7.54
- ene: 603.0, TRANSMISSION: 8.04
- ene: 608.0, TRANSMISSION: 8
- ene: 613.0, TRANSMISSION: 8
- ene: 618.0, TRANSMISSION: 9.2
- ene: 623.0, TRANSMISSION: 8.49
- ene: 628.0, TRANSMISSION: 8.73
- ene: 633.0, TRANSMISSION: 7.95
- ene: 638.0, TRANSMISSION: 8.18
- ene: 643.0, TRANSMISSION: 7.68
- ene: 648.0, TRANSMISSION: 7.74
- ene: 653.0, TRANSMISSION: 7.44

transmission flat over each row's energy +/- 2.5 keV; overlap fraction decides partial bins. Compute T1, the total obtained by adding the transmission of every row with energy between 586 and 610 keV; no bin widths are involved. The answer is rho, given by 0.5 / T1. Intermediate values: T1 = 38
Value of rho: 0.013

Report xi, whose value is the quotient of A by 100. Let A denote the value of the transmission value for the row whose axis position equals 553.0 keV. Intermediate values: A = 7.66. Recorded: 0.077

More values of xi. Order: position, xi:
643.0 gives 0.077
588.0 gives 0.074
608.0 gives 0.080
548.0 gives 0.081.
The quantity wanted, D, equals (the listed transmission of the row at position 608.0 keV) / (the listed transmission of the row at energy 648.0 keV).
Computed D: 1.03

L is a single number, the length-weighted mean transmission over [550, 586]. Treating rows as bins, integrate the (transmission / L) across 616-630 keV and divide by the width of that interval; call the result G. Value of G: 1.12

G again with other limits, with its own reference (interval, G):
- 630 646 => 1.02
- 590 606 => 0.98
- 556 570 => 1.02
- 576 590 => 0.96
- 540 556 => 0.99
